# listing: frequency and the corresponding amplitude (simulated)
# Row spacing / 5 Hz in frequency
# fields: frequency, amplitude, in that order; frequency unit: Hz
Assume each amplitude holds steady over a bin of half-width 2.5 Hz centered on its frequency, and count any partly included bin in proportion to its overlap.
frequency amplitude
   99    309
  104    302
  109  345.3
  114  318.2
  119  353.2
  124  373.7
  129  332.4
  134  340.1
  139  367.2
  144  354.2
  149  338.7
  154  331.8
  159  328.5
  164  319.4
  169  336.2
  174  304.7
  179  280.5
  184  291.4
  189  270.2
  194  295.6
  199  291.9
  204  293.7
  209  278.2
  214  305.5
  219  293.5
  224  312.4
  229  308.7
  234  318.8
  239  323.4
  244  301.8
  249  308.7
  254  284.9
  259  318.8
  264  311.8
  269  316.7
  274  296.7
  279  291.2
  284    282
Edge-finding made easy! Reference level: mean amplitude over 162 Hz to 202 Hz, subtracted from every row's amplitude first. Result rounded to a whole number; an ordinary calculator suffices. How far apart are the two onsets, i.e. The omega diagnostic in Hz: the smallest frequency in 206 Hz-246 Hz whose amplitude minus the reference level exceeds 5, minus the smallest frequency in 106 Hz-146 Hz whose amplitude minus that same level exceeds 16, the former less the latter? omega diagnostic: 105 Hz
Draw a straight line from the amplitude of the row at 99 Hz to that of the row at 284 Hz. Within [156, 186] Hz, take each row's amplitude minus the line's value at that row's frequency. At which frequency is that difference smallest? 179 Hz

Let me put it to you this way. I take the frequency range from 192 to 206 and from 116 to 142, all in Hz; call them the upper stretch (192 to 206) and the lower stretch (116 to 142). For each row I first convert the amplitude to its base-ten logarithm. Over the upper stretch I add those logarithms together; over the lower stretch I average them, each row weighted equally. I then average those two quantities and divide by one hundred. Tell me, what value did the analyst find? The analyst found 0.050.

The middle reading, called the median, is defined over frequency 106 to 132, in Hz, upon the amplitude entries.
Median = 345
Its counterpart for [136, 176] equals 334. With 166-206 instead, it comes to 293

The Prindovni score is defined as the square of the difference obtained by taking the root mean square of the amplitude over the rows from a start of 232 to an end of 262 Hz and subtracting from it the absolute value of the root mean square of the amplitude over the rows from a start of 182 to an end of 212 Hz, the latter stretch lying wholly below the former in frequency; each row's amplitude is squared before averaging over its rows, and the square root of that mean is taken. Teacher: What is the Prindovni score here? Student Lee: 515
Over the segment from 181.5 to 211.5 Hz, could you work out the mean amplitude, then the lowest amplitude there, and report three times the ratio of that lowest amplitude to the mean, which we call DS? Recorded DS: 2.83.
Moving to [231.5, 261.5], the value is 2.76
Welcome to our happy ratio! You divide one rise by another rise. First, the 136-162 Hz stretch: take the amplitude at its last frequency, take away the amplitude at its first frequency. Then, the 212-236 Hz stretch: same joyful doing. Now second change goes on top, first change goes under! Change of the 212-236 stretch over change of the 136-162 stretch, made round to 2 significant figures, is -0.34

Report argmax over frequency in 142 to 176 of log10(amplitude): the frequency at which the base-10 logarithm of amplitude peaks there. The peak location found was 144 Hz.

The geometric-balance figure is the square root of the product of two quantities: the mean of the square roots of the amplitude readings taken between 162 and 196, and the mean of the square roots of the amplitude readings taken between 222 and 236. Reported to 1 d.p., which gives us 17.5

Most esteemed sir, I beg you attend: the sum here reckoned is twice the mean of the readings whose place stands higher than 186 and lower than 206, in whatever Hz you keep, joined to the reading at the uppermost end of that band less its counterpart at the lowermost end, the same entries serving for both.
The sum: 599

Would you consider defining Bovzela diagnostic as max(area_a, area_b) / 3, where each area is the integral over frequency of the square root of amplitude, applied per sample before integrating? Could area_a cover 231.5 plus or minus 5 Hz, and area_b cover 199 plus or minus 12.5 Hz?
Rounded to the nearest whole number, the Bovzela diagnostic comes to 141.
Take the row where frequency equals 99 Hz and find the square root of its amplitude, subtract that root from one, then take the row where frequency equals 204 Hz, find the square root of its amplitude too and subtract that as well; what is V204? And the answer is -33.7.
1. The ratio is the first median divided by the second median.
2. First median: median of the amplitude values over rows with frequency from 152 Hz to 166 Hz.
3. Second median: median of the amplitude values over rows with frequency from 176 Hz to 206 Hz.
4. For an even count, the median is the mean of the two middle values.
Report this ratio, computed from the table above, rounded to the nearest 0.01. 1.13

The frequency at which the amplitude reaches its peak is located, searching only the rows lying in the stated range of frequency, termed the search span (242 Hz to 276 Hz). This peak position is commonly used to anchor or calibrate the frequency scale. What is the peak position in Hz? 259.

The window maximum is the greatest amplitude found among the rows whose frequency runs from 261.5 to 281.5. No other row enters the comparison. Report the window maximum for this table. 316.7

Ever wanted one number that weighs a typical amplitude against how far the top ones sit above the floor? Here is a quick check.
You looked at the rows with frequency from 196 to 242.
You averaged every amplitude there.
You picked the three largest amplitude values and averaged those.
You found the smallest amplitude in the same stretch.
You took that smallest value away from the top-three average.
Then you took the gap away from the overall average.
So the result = 263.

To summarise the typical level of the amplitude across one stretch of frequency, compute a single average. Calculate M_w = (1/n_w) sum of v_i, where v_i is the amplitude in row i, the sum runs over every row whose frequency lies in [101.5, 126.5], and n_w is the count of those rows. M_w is 338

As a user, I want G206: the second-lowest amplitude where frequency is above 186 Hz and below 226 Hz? 278.2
